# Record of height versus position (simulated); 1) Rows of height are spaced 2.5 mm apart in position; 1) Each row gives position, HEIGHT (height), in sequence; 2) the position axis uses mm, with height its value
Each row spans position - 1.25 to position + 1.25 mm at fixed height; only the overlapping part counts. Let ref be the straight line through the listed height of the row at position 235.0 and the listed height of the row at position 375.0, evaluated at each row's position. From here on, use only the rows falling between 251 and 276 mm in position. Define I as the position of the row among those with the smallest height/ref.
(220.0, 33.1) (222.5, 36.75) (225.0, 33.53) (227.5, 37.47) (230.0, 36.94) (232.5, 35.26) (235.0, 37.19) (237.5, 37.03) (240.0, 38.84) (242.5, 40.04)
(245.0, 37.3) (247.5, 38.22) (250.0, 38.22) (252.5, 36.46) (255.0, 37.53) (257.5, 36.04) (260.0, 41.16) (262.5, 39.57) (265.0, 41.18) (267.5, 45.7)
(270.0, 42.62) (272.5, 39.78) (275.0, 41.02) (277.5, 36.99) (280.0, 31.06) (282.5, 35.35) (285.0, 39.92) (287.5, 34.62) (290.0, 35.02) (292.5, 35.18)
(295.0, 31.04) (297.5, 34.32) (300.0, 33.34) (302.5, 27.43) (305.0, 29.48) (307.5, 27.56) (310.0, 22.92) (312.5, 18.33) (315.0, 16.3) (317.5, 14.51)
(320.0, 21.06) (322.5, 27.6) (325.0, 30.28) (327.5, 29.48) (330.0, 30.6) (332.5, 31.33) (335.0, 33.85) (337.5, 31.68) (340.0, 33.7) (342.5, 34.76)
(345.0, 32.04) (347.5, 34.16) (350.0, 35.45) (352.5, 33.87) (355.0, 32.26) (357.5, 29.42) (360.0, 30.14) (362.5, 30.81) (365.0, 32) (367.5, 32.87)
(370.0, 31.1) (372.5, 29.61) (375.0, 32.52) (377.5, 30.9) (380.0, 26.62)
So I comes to 257.5 mm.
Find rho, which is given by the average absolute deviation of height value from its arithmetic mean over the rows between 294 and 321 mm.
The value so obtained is 5.9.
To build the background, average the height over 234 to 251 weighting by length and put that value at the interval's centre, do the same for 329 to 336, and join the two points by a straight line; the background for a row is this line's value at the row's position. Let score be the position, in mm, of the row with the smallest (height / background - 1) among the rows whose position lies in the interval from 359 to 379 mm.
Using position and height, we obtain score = 360.0 mm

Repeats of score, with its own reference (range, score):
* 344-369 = 357.5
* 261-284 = 280.0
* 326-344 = 327.5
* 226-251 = 232.5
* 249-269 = 257.5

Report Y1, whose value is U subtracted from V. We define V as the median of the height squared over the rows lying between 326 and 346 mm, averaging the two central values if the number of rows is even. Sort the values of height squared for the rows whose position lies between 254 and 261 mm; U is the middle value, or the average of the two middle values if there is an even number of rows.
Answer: -393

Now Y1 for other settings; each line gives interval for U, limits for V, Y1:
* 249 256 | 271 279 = 174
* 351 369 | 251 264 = 385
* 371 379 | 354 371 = 12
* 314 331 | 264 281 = 921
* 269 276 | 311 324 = -1347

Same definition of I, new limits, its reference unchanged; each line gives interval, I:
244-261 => 257.5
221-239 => 225.0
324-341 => 327.5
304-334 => 317.5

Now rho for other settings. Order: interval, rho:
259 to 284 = 3.0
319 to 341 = 2.6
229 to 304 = 2.7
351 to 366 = 1.3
